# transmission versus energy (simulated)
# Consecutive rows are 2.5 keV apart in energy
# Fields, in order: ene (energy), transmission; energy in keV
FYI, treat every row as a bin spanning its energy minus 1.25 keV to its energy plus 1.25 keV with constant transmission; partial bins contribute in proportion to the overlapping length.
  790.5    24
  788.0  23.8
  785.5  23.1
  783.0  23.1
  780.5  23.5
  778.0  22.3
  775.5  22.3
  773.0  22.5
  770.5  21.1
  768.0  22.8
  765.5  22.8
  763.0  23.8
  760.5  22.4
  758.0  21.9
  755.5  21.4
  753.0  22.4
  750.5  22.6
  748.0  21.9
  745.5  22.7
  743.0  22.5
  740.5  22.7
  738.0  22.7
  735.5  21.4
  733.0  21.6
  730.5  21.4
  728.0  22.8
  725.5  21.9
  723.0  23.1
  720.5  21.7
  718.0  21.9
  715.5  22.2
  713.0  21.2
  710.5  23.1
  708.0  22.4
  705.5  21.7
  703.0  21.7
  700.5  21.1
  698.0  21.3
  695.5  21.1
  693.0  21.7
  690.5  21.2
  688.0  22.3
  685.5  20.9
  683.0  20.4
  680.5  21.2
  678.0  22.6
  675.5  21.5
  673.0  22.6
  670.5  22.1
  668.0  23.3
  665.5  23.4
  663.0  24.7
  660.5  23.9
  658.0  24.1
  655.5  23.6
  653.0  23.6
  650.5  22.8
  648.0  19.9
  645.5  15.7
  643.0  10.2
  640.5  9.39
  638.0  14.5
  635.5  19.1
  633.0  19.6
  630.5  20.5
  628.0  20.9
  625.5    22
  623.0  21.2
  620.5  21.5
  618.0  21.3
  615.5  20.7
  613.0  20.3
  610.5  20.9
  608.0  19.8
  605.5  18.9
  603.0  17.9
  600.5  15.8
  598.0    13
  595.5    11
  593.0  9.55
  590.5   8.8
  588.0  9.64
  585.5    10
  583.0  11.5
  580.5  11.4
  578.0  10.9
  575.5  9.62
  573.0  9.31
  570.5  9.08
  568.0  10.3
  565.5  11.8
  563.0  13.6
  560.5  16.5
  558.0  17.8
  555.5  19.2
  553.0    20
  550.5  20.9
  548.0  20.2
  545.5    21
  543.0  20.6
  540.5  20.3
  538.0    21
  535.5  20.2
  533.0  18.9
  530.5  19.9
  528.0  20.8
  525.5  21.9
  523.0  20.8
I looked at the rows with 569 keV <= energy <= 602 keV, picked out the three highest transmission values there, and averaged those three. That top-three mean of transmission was 13.4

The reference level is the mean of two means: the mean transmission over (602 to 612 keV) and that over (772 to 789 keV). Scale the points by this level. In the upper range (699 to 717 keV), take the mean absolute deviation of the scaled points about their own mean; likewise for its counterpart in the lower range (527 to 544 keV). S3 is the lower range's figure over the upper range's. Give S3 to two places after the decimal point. 0.88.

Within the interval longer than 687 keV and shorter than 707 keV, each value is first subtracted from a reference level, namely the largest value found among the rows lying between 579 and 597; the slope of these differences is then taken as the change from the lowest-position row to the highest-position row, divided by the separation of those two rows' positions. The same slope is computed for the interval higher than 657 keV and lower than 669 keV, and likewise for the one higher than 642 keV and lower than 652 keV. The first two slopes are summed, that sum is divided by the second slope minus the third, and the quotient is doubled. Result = 0.1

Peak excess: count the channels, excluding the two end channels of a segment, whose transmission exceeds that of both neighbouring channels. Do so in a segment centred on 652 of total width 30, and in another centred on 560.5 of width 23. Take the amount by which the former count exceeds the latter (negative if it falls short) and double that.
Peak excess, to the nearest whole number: 4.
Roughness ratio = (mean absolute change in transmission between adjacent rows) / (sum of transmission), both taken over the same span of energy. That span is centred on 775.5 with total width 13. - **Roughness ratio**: 0.0063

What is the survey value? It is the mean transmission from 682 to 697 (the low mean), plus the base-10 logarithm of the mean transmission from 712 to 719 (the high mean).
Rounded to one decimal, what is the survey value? 22.6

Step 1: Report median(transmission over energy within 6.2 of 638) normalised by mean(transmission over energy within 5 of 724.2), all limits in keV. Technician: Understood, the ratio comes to 0.65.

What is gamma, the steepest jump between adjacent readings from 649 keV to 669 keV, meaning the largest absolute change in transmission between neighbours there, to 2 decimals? 1.30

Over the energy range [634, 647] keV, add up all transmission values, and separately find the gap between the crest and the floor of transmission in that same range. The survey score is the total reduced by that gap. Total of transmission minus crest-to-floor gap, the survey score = 59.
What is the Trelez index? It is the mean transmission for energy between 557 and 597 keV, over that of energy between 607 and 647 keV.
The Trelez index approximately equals 0.61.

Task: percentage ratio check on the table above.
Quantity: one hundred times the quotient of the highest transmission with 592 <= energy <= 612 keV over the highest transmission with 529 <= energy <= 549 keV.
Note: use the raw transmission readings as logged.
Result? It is 100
